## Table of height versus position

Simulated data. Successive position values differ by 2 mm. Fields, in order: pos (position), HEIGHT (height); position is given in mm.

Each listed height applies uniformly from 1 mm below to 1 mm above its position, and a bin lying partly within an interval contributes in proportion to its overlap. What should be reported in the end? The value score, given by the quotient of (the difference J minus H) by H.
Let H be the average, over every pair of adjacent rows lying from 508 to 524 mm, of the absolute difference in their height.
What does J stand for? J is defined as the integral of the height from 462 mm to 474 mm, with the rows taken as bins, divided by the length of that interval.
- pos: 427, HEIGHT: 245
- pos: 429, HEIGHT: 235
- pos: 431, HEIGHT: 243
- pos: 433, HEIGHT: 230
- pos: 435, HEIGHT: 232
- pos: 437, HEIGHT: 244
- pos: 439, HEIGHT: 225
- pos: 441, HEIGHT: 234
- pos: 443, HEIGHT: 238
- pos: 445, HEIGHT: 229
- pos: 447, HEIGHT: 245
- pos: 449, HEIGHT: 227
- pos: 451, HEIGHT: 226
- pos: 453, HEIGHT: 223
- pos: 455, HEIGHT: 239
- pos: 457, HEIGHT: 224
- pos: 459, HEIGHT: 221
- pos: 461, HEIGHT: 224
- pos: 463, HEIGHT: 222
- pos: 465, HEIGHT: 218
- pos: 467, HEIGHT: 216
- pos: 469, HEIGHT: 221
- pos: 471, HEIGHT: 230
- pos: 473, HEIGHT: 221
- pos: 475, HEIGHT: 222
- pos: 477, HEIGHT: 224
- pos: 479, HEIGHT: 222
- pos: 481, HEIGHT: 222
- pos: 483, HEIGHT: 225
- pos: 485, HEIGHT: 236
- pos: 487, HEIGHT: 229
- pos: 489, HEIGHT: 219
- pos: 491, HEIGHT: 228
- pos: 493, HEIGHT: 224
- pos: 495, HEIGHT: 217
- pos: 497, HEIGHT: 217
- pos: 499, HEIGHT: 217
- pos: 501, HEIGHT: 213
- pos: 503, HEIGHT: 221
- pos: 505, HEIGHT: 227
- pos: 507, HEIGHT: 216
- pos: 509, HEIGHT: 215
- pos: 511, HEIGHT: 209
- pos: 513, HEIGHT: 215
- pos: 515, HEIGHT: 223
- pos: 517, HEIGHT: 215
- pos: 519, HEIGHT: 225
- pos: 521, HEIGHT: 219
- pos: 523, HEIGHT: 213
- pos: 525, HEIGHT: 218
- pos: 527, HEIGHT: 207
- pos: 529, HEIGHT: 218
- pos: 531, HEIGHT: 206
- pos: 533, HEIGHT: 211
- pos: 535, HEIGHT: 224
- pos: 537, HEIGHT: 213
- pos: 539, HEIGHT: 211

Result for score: 30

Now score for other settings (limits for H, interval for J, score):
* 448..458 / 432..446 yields 26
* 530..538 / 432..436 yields 23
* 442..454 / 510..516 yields 22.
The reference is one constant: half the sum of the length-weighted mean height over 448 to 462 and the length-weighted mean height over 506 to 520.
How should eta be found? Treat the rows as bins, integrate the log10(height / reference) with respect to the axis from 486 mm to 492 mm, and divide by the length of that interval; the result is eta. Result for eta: 0.007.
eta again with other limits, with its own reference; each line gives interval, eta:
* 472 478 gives 0.001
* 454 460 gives 0.012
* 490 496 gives 0.003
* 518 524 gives -0.005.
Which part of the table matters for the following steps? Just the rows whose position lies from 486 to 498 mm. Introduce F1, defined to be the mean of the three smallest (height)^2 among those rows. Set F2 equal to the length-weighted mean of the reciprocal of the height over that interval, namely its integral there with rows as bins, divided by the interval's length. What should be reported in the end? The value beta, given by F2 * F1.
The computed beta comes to 213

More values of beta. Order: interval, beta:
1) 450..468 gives 213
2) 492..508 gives 212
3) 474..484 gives 221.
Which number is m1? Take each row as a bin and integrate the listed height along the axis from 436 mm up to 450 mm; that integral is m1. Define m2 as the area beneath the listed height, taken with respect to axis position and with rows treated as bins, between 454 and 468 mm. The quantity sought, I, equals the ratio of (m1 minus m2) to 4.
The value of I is 39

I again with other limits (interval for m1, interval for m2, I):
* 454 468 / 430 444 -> -41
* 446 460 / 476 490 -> 14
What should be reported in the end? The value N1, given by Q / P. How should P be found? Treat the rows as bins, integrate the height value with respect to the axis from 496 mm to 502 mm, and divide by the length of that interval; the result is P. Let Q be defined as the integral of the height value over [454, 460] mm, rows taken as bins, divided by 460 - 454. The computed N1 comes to 1.06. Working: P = 216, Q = 228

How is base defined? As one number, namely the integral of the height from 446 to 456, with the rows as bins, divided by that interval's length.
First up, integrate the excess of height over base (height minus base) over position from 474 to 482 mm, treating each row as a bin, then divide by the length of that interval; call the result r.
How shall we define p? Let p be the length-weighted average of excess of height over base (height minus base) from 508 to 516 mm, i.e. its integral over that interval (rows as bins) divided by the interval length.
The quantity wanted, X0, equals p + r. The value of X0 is -26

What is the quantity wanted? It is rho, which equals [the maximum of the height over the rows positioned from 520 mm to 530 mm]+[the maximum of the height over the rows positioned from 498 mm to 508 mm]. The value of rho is 446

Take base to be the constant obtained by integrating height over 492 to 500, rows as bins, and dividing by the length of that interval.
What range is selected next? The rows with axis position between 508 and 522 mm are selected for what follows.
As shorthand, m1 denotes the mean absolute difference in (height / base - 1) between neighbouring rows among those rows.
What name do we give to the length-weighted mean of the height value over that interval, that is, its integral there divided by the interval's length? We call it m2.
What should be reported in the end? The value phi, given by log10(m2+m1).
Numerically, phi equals 2.34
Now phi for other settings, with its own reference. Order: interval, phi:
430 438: 2.38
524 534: 2.33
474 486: 2.35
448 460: 2.36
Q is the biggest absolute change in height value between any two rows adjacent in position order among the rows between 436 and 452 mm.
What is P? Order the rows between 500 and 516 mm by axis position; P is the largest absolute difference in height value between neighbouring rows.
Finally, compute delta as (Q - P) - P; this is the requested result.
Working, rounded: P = 11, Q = 19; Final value -3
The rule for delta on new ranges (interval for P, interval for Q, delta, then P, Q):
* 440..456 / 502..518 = -25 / 18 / 11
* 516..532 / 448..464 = -8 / 12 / 16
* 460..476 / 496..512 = -7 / 9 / 11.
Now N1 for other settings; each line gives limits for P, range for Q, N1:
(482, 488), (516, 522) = 0.96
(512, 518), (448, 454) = 1.04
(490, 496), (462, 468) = 0.98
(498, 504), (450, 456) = 1.06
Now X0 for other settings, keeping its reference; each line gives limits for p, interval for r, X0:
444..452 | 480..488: -4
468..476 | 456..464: -18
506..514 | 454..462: -23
